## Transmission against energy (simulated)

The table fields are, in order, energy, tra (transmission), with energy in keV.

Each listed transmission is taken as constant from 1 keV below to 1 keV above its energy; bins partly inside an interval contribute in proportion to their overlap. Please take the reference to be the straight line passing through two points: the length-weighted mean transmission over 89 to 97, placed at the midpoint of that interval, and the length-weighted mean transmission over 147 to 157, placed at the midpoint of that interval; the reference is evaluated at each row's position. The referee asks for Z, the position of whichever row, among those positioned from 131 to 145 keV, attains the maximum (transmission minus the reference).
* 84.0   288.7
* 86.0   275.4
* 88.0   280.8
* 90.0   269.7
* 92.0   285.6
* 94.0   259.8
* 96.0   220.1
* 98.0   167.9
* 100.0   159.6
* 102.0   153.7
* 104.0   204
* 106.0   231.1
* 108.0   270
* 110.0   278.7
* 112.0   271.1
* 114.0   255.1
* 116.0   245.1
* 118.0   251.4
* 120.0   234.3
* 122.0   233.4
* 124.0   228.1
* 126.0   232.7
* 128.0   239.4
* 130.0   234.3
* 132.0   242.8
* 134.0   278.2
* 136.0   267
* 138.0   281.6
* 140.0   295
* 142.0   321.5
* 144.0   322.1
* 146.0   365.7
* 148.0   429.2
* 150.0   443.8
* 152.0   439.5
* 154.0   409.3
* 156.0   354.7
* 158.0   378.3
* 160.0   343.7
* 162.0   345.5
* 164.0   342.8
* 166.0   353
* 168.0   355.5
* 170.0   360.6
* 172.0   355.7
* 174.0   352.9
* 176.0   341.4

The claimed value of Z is 142.0 keV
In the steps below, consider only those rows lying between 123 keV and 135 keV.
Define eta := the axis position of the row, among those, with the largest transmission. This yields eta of 134.0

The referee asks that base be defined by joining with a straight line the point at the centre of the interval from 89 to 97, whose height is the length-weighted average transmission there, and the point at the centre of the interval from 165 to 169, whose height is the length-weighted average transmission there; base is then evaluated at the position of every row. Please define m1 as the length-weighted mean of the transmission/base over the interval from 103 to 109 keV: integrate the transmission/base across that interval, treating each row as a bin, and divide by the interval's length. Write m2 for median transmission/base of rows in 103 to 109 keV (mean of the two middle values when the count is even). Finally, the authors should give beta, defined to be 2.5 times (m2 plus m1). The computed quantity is 4.23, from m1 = 0.85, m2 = 0.84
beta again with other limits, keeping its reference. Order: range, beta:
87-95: 5.38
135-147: 4.80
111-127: 4.15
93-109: 3.92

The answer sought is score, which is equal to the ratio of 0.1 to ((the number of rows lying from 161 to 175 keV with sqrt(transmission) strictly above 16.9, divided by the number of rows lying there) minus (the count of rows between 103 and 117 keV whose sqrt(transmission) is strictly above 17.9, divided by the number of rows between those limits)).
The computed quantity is 0.10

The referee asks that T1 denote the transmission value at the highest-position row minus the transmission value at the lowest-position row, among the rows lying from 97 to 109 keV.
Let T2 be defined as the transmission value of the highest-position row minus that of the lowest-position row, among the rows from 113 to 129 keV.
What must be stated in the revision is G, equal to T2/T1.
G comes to -0.2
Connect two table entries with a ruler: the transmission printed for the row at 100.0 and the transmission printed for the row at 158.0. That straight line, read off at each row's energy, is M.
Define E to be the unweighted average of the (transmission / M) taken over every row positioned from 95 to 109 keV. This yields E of 1.20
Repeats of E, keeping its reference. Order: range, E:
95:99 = 1.31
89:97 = 1.96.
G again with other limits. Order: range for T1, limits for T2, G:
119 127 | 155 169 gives -0.5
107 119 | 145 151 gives -4.2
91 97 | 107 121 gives 0.5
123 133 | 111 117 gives -1.8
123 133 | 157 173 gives -1.5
